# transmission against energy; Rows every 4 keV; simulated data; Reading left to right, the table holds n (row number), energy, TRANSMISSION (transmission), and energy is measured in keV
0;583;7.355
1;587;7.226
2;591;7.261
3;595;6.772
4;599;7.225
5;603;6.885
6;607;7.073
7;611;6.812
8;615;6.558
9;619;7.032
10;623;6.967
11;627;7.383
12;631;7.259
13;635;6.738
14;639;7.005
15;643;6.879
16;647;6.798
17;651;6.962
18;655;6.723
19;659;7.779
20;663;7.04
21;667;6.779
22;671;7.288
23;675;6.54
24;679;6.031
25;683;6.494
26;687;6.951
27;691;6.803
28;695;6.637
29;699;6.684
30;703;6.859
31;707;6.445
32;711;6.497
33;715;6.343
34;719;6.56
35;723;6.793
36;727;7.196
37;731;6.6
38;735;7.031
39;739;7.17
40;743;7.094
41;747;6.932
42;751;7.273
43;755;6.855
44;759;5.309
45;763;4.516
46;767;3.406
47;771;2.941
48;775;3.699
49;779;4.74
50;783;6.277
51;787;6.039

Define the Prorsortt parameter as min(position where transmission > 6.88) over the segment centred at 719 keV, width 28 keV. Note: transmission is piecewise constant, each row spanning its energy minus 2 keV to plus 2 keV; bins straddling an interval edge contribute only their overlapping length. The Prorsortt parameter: 727 keV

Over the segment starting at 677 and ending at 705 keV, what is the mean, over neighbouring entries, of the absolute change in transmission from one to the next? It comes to 0.24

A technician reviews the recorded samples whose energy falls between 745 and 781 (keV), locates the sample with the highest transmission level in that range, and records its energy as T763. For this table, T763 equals 751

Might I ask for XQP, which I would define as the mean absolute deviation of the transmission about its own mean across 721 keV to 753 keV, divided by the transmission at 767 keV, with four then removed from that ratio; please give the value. -3.95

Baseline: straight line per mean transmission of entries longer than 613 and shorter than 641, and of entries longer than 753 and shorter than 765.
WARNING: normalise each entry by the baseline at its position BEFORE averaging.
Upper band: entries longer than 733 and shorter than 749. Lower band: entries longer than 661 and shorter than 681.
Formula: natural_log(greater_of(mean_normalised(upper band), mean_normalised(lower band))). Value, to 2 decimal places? 0.20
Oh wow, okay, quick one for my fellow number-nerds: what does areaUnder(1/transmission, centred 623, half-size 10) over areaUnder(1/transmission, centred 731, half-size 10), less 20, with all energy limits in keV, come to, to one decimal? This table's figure -19.0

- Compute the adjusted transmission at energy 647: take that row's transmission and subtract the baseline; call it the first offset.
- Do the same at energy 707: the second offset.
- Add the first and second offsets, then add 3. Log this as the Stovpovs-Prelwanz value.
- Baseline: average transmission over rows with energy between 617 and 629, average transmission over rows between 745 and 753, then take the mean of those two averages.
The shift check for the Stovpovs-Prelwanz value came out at 2.0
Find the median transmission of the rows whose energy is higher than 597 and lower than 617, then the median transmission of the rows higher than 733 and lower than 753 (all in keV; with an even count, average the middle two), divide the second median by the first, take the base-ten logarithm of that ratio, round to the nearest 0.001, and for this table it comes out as 0.013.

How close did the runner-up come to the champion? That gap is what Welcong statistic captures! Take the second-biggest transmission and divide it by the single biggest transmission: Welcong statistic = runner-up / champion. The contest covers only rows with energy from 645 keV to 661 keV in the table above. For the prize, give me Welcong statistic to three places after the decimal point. 0.895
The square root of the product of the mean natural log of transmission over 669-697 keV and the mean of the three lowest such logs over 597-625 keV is 1.90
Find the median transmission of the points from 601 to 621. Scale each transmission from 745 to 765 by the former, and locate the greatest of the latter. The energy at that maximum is 751 keV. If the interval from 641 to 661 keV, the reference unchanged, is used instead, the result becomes 659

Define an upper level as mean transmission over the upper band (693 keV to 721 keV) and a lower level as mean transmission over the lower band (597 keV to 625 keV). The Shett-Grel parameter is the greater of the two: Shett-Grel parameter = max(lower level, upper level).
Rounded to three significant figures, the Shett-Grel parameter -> 6.94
